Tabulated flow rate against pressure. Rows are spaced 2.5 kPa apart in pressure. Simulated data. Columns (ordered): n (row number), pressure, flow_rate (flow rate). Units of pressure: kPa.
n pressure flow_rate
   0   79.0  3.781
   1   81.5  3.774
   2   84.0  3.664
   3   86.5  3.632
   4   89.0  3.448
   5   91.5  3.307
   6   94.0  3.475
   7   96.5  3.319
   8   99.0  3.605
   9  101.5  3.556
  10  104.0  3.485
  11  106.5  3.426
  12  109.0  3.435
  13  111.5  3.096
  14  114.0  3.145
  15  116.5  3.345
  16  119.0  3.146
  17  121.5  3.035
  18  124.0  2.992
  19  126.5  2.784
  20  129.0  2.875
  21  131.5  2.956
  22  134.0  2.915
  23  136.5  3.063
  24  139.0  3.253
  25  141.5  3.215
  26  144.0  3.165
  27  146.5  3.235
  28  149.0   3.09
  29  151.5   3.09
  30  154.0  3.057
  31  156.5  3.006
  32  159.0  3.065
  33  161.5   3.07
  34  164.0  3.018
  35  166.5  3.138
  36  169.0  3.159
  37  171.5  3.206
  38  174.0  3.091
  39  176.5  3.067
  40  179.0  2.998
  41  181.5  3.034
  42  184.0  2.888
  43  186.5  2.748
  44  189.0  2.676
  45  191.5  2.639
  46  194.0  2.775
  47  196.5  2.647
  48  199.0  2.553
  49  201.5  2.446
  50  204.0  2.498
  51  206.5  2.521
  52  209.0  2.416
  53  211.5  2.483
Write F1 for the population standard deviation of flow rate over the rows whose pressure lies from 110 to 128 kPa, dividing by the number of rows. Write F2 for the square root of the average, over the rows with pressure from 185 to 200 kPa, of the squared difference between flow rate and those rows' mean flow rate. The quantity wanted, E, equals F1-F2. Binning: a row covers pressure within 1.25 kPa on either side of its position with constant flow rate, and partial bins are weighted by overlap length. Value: 0.09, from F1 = 0.16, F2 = 0.07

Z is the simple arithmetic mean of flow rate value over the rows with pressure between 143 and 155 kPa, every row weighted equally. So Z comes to 3.13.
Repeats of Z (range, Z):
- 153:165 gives 3.04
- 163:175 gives 3.12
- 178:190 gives 2.87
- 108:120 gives 3.23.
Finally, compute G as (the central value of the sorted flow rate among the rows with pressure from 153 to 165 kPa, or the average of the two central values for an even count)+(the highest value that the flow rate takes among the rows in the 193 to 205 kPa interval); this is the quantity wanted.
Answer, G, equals 5.83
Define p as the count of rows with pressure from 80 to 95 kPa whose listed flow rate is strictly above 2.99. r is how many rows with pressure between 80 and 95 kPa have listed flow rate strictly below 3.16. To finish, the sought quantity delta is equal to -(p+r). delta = -6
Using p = 6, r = 0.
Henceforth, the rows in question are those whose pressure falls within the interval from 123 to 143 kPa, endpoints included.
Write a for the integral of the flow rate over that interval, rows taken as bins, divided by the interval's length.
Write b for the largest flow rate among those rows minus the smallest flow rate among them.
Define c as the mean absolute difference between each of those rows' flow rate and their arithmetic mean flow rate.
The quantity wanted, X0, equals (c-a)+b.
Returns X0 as -2.4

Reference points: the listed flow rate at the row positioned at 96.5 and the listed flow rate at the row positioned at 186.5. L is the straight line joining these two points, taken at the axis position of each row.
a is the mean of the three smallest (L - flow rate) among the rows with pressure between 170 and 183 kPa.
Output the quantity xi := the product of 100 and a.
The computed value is -29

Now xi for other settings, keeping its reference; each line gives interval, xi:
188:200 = 1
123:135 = 15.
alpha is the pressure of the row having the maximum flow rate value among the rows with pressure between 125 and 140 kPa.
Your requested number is 139.0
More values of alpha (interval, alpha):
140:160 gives 146.5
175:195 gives 176.5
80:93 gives 81.5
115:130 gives 116.5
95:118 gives 99.0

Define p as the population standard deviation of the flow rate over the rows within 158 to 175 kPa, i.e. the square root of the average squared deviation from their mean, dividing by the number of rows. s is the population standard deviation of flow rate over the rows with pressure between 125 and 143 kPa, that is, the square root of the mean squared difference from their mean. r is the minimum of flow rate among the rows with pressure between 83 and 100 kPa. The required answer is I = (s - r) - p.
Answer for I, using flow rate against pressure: -3.20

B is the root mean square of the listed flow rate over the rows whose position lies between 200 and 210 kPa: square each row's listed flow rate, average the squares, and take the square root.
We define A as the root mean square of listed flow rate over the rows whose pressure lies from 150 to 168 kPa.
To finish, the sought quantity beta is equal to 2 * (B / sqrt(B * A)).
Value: 1.80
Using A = 3.06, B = 2.47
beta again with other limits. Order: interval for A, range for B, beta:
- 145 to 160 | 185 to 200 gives 1.86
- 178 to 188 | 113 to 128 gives 2.05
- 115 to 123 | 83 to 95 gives 2.10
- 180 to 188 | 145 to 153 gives 2.08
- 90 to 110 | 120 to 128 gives 1.85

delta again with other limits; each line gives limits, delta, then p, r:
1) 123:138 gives -8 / 2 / 6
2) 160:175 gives -11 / 6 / 5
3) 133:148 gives -7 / 5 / 2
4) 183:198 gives -6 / 0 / 6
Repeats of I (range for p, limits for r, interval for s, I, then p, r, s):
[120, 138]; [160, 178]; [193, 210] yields -2.99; 0.09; 3.018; 0.11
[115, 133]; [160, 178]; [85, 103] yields -3.07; 0.17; 3.018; 0.12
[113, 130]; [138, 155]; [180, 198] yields -3.10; 0.17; 3.057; 0.13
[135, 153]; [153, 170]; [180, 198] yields -2.94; 0.07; 3.006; 0.13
